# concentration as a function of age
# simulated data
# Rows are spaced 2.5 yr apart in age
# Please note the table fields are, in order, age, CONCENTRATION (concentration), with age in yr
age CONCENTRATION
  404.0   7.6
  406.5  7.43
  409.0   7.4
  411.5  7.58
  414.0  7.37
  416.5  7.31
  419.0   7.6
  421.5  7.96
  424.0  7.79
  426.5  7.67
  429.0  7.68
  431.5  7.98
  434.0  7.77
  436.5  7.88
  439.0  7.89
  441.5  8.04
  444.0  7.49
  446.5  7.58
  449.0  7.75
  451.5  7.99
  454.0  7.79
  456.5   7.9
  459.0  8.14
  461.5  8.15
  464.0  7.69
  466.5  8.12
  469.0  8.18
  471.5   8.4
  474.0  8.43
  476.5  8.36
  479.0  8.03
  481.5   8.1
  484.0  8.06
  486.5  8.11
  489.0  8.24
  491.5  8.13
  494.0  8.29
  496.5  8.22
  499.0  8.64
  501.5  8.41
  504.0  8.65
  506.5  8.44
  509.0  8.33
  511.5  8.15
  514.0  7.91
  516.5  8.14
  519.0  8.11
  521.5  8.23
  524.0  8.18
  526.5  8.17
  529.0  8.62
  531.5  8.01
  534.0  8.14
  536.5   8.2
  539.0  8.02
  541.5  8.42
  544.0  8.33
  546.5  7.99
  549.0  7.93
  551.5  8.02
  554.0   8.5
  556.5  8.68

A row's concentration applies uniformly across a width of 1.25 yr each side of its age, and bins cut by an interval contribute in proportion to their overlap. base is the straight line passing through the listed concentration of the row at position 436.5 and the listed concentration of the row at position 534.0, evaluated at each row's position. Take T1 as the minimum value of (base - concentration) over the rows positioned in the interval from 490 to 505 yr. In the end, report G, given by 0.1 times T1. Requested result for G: -0.059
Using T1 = -0.59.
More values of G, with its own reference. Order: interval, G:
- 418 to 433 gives -0.012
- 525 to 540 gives -0.049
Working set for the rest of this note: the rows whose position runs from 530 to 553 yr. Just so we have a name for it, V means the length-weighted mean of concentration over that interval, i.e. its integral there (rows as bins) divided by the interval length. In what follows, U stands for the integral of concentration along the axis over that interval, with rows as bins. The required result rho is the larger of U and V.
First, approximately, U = 187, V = 8.13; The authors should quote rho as 187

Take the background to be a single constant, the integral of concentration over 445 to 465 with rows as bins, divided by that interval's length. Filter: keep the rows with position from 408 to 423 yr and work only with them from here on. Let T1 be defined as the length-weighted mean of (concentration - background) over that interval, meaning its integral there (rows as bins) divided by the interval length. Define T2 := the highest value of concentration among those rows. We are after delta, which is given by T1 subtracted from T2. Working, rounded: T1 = -0.33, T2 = 7.96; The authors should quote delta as 8.29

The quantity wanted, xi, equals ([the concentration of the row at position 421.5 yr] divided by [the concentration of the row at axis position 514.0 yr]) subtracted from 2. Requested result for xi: 0.99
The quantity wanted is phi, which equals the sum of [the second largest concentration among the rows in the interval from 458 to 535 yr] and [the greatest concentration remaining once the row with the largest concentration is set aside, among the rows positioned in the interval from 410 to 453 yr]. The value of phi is 16.63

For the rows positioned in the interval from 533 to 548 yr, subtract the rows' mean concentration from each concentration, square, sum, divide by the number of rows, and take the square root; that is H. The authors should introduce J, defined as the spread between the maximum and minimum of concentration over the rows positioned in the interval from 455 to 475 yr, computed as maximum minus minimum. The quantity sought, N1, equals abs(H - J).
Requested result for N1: 0.59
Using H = 0.15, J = 0.74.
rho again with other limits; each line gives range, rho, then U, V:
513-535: 180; 180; 8.17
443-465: 172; 172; 7.84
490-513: 192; 192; 8.36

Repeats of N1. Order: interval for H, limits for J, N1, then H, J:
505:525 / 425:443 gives 0.22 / 0.15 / 0.37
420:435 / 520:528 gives 0.06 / 0.12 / 0.06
